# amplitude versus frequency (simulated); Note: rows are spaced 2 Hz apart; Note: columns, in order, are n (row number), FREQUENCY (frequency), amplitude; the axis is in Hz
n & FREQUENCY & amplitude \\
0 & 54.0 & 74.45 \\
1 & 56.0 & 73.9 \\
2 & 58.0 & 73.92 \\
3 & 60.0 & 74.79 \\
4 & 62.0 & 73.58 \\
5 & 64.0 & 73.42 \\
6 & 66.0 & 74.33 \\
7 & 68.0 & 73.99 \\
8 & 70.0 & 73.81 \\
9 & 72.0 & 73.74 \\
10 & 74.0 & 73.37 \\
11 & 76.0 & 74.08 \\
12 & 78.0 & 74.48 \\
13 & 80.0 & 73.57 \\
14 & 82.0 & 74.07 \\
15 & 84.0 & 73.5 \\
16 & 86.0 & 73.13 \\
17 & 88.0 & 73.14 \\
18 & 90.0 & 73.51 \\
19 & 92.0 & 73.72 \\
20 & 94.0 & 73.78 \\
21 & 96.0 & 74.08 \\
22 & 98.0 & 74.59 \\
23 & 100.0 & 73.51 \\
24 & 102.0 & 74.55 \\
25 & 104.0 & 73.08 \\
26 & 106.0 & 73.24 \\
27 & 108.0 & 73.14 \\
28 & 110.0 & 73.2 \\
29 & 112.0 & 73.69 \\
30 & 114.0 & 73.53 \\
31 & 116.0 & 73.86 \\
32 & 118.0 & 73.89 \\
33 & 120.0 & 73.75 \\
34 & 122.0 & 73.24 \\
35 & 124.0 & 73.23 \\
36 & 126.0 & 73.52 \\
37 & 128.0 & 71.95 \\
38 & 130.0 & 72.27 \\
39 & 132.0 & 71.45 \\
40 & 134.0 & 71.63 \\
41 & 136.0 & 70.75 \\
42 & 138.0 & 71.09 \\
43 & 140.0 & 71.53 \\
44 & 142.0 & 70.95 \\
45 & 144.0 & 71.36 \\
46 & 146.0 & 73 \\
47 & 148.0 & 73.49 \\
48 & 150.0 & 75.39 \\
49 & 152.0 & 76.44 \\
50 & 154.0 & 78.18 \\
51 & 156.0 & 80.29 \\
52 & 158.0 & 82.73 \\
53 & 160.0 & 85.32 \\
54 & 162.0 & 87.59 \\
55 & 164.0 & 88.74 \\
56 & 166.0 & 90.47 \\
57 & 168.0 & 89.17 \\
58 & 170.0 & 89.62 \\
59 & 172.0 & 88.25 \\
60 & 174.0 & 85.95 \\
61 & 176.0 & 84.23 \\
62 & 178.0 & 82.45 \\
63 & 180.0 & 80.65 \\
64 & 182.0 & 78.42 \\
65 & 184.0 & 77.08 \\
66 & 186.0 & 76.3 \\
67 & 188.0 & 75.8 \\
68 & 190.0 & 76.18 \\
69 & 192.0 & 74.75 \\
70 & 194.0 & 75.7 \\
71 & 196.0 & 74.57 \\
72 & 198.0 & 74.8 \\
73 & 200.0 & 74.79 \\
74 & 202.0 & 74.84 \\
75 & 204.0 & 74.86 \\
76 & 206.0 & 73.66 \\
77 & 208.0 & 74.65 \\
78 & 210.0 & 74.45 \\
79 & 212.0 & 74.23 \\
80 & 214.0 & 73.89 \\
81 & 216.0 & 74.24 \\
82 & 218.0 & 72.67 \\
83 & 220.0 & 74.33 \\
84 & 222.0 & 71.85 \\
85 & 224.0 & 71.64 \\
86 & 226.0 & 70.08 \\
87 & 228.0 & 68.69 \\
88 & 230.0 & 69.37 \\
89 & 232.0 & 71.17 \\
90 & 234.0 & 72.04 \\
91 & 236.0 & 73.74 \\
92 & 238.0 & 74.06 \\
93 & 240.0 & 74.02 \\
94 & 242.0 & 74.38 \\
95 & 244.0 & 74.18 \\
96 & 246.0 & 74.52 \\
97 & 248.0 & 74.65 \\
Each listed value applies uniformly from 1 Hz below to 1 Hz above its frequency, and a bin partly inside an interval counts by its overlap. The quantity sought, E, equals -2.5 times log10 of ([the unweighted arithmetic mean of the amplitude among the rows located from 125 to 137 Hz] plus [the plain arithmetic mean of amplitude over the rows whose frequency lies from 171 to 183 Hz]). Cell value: -5.48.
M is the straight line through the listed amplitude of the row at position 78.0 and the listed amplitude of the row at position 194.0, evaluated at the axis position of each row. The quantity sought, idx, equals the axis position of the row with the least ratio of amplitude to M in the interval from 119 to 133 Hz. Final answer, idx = 132.0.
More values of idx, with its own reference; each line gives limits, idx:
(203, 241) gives 228.0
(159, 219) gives 218.0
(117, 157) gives 136.0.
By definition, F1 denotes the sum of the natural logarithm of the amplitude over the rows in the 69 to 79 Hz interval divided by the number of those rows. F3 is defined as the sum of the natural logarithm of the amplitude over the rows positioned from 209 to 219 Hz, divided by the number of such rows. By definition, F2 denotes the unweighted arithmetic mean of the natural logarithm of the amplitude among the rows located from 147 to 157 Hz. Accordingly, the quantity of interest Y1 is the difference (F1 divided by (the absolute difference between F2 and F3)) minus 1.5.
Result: 113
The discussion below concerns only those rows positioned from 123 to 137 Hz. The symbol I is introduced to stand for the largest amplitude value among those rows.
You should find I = 73.52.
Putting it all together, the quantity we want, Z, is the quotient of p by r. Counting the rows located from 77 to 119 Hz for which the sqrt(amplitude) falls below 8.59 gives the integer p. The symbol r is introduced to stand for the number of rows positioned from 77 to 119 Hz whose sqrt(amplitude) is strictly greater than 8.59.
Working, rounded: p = 14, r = 7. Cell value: 2.0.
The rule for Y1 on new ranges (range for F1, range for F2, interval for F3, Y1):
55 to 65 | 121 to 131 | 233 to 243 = 391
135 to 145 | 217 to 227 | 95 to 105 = 166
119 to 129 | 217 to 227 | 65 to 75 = 178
